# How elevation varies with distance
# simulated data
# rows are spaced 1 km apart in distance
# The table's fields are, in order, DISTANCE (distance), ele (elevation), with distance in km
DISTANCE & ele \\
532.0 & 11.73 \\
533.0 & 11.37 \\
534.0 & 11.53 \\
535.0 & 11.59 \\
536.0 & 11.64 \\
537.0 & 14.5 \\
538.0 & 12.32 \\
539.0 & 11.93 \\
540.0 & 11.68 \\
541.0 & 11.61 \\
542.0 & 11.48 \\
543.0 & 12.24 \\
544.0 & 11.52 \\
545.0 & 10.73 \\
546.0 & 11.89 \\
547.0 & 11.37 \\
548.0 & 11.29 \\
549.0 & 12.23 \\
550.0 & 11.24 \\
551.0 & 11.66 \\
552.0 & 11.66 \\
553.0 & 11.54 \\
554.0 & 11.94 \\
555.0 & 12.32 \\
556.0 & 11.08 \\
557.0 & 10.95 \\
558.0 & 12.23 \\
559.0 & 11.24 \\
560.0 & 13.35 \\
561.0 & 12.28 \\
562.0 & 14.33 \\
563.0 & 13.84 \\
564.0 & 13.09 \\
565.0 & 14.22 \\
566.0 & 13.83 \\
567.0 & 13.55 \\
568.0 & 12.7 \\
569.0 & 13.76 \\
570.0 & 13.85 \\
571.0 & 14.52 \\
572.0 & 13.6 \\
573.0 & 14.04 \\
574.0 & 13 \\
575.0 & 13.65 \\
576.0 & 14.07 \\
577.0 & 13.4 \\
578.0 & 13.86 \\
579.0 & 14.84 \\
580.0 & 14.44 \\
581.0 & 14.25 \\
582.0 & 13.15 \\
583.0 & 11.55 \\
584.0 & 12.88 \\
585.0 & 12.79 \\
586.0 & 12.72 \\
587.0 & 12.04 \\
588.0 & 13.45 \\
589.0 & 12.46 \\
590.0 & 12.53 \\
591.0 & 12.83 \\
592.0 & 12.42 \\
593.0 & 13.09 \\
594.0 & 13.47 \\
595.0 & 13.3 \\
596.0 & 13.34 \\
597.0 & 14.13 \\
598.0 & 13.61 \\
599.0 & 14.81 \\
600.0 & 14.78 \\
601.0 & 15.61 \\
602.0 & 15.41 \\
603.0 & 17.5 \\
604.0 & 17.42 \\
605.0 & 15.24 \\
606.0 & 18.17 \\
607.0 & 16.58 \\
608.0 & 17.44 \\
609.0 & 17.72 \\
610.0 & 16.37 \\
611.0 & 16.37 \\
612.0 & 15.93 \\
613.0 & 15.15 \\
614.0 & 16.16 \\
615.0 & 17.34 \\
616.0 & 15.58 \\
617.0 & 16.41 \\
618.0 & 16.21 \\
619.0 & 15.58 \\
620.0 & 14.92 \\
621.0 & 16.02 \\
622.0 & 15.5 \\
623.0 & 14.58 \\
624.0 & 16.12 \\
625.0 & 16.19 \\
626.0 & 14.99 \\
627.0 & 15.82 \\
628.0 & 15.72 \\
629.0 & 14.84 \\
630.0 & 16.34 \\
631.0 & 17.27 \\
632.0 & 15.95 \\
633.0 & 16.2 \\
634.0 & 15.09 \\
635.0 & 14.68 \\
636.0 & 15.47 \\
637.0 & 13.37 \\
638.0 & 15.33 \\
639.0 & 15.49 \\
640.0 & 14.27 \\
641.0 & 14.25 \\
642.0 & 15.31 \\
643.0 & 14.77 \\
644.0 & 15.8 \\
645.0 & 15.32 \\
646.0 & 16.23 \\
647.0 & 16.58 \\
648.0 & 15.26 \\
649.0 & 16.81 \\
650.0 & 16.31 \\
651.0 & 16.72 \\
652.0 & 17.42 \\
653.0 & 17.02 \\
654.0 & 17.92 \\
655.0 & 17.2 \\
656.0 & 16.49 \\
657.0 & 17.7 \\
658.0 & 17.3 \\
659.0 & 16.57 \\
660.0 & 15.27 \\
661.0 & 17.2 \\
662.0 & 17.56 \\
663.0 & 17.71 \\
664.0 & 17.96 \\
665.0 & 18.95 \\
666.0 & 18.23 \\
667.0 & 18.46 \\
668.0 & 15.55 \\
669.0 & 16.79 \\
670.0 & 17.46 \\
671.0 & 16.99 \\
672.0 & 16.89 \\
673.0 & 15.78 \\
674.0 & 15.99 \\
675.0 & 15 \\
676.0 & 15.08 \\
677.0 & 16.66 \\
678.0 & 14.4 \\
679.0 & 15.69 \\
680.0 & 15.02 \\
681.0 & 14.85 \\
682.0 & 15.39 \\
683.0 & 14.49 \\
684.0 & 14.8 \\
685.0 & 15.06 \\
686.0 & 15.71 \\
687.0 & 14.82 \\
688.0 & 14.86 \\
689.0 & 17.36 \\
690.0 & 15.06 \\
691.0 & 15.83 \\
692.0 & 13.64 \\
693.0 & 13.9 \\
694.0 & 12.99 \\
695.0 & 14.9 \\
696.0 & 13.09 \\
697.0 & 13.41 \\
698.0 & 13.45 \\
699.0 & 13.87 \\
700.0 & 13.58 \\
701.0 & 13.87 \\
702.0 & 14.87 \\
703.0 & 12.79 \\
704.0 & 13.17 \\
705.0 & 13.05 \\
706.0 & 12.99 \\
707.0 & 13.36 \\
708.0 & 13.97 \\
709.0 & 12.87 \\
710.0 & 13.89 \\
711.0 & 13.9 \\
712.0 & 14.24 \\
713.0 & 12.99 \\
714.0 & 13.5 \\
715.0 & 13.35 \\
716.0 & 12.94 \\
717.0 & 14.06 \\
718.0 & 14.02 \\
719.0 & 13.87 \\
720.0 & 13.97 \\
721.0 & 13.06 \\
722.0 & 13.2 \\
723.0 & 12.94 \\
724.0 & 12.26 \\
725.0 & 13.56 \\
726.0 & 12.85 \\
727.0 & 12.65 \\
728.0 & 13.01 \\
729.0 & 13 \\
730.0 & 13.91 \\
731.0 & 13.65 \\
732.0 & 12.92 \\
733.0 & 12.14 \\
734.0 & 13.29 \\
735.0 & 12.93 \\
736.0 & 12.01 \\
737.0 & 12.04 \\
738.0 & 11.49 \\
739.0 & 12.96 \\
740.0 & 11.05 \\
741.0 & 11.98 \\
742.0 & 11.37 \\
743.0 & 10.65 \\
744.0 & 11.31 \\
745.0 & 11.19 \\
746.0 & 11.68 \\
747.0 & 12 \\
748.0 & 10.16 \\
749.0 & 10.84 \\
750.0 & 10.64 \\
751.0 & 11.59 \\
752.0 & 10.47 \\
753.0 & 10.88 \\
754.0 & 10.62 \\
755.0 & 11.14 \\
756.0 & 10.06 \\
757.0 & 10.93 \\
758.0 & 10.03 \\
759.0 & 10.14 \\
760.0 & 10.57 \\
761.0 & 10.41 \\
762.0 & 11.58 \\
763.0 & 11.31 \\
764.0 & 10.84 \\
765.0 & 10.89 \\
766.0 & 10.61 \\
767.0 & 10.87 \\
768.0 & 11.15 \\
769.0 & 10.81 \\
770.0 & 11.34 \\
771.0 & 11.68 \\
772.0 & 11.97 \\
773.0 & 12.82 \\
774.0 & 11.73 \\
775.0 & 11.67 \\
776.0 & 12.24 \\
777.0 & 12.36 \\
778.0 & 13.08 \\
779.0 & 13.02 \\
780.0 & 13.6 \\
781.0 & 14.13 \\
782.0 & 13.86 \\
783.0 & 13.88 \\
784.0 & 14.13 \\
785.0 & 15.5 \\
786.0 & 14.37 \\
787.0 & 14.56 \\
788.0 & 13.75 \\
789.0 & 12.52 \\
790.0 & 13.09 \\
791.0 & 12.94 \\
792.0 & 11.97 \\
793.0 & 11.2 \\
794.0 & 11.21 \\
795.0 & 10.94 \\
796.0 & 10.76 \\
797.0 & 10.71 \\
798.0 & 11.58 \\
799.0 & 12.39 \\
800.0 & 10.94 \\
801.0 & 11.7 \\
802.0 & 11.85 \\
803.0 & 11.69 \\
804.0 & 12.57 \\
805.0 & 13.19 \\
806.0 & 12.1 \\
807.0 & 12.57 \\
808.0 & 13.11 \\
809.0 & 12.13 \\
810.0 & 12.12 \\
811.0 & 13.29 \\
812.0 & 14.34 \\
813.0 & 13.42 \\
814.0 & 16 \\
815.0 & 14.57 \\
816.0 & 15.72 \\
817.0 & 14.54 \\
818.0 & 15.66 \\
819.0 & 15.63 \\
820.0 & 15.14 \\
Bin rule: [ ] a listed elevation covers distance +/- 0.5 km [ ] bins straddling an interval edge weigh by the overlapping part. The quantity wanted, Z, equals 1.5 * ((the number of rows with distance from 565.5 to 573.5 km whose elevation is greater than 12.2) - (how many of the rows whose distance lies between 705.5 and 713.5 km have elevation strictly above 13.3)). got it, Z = 4.5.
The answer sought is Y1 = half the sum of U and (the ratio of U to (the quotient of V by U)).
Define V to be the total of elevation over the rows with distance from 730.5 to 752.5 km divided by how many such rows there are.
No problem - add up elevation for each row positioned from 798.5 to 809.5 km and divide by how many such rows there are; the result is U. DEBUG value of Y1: 12.4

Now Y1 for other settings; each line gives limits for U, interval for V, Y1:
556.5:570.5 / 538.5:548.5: 13.9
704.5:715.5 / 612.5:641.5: 12.6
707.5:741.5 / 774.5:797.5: 13.2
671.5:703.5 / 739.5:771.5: 17.4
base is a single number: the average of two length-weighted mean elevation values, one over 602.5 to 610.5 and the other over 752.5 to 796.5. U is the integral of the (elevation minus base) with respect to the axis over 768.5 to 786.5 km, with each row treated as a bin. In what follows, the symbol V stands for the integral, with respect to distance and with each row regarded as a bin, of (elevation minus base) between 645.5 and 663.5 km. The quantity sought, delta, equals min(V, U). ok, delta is -29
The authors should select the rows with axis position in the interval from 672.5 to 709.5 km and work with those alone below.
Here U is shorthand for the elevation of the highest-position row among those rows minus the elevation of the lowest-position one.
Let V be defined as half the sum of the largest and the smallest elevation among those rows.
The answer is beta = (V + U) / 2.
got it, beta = 6.1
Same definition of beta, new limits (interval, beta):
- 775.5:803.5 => 6.3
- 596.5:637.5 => 7.5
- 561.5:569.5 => 6.5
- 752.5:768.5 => 5.5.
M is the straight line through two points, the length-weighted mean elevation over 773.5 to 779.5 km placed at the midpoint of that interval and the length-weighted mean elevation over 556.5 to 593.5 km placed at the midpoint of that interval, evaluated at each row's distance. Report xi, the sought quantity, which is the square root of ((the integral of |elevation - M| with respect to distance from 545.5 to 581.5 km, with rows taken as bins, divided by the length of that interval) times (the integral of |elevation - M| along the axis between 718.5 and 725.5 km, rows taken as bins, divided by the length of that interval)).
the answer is 0.9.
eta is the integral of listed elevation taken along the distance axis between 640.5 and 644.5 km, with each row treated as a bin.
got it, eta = 60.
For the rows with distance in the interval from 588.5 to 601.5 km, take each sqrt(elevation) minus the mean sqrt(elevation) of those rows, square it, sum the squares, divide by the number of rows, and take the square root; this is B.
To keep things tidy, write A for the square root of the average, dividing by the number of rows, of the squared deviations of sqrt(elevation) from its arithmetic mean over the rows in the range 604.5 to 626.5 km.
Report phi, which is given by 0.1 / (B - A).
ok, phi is 6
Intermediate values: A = 0.113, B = 0.13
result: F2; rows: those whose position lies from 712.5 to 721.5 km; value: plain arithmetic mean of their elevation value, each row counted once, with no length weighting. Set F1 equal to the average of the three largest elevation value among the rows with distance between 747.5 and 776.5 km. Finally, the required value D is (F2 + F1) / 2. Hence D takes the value 12.9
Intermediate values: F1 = 12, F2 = 13.5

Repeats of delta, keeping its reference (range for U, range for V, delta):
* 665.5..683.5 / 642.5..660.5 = 27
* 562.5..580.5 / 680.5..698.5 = -13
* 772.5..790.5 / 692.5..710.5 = -21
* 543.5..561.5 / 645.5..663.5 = -51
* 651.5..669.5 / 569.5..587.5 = -19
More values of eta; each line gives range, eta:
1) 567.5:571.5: 55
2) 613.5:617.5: 65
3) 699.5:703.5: 55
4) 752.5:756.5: 43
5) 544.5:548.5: 45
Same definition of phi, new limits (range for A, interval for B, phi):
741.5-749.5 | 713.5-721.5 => -4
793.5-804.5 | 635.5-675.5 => 2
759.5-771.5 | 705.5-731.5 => 8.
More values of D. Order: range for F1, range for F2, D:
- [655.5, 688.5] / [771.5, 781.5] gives 15.6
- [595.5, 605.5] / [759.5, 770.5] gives 13.9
